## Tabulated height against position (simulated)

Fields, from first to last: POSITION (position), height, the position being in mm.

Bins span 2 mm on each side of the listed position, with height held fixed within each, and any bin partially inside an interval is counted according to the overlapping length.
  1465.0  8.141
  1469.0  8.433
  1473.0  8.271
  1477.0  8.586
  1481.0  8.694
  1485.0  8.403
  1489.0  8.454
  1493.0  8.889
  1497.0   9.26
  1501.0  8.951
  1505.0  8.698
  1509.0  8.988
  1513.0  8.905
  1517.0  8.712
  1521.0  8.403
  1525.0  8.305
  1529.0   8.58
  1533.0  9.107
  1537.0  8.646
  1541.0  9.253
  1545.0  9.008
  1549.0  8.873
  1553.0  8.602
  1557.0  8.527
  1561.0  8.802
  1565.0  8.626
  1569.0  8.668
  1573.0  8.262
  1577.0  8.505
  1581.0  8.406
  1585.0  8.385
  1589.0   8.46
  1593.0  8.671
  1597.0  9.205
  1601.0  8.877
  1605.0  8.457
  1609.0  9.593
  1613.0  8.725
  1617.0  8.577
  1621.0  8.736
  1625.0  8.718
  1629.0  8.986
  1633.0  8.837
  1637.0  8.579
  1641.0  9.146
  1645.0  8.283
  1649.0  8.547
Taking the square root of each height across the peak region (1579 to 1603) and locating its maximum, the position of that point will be 1597.0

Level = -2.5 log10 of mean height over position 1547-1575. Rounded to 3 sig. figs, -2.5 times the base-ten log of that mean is -2.34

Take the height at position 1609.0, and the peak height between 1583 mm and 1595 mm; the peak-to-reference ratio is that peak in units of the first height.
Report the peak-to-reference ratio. 0.90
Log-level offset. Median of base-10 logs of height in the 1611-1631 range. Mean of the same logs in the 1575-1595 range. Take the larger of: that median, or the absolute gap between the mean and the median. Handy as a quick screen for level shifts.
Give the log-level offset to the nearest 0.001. 0.941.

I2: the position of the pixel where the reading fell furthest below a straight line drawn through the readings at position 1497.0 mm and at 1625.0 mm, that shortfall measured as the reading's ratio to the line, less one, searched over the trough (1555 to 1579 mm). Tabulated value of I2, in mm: 1573.0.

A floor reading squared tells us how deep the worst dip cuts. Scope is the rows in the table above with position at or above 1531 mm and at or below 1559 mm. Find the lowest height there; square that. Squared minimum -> 73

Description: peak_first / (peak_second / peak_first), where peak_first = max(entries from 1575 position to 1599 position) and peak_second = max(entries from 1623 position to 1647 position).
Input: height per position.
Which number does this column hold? 9.26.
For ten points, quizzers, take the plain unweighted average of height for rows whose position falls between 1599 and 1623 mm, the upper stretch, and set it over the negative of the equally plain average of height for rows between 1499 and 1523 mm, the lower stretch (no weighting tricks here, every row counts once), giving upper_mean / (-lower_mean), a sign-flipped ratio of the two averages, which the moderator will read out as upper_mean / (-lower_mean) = -1.01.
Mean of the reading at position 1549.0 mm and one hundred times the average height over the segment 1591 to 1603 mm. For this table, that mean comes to 450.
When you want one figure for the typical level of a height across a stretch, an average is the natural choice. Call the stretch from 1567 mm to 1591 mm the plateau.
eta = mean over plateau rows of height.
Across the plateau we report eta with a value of 8.45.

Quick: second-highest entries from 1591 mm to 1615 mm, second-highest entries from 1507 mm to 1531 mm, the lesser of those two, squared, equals 79.3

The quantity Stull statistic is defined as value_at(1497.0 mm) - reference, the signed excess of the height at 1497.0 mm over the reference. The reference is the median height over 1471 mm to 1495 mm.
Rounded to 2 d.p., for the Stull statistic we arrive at 0.74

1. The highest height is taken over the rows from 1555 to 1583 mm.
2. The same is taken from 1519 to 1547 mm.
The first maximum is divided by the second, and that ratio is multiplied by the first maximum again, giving 8.4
